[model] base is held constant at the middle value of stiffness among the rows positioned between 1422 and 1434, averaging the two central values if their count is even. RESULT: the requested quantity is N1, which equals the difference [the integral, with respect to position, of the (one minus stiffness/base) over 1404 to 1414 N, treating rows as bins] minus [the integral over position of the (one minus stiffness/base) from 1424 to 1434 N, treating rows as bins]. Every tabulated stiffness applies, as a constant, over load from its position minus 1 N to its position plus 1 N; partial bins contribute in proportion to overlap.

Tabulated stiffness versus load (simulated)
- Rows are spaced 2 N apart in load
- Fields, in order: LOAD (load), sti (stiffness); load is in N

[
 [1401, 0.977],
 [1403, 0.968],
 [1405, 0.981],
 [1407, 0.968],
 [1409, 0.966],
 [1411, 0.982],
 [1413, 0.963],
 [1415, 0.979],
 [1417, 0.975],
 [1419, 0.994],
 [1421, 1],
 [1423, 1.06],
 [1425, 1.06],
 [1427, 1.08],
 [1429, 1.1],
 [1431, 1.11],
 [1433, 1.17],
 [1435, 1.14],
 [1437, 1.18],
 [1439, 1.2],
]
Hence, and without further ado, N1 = 1.2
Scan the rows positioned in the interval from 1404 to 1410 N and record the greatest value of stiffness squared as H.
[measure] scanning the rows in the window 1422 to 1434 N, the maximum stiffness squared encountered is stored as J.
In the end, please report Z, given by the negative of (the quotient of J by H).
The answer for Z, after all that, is -1.42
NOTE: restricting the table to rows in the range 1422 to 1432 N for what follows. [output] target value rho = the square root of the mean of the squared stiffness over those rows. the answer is 1.08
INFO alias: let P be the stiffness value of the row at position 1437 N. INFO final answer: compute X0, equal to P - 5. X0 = -3.82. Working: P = 1.18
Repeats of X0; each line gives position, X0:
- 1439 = -3.80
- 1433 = -3.83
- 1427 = -3.92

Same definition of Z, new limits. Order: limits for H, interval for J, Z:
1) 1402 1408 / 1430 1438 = -1.45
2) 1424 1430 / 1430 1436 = -1.13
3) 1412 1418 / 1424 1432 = -1.29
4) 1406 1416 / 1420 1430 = -1.25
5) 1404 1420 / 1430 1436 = -1.39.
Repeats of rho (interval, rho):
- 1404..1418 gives 0.97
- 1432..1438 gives 1.16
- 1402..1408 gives 0.97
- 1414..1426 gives 1.01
